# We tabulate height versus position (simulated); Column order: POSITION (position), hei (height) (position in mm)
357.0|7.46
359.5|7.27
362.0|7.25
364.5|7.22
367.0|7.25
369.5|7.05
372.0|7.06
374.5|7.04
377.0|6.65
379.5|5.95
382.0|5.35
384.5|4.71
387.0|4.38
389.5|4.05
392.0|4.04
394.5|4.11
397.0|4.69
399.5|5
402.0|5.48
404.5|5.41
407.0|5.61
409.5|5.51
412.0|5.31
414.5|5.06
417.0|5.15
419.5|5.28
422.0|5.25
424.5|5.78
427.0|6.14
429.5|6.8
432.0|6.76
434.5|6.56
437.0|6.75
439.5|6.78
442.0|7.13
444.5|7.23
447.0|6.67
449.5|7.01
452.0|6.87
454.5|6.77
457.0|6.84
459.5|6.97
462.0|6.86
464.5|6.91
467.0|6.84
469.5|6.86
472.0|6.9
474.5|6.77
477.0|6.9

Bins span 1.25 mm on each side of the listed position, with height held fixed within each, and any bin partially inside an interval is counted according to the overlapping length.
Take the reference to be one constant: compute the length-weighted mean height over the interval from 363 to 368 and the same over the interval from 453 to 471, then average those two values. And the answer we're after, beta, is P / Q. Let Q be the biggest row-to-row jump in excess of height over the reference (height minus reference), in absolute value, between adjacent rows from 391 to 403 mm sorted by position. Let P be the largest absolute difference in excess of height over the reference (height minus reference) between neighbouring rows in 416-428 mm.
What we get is 0.91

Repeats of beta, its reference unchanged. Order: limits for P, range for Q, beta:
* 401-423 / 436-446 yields 0.71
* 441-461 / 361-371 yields 2.80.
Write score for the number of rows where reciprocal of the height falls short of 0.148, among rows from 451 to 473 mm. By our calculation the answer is 9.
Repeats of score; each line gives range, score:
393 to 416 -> 0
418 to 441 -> 3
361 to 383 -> 6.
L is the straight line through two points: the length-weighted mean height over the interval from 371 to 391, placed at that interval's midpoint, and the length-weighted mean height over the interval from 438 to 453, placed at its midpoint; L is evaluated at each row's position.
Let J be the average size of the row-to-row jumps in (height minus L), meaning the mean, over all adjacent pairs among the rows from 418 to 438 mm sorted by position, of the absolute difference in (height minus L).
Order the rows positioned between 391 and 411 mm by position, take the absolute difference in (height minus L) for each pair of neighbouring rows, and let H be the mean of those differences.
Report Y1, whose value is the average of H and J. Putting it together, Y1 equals 0.258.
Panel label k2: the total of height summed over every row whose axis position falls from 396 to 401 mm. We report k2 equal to 9.7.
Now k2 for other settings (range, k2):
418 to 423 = 10.5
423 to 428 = 11.9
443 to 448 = 13.9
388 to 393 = 8.1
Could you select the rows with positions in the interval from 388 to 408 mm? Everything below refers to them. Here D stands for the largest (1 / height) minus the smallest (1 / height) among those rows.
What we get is 0.07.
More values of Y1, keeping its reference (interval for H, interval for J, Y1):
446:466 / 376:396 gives 0.274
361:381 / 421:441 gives 0.254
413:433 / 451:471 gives 0.161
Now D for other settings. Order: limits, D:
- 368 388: 0.09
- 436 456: 0.01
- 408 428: 0.03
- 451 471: 0.00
